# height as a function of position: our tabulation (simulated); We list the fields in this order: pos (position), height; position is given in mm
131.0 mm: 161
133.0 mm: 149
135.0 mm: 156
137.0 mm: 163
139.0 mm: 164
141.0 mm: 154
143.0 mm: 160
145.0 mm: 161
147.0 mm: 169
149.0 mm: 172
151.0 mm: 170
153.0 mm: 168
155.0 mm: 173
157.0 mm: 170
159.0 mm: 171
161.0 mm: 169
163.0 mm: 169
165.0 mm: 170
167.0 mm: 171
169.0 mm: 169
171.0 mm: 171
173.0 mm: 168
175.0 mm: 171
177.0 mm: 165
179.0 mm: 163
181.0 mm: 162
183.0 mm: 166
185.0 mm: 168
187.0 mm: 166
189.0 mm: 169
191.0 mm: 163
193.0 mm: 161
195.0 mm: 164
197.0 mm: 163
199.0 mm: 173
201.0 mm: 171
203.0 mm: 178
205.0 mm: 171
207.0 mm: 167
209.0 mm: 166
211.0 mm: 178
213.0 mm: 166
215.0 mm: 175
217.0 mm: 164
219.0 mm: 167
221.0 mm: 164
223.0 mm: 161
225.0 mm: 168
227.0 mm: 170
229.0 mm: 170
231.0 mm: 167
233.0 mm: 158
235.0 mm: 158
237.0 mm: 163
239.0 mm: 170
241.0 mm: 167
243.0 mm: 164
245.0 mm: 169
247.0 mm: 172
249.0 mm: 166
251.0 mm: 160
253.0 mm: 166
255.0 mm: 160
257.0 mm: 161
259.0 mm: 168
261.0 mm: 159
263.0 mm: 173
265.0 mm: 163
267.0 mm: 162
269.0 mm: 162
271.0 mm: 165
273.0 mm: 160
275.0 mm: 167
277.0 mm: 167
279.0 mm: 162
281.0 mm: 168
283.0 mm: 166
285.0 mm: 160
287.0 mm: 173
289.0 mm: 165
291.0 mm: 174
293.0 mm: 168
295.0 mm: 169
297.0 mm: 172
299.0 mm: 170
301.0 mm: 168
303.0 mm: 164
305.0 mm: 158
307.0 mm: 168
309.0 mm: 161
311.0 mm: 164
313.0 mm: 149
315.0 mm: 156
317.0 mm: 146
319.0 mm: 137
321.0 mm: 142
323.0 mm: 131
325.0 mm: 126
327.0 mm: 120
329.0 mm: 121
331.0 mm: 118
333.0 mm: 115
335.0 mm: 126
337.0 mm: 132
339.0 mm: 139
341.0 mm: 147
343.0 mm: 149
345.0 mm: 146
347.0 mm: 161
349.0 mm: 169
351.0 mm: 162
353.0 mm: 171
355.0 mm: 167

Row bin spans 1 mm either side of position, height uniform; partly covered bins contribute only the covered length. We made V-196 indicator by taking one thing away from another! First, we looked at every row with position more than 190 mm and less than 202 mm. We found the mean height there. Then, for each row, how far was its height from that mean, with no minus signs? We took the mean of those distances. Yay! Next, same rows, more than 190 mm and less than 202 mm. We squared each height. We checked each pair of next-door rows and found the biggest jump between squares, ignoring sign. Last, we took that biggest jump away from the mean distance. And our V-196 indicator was -3356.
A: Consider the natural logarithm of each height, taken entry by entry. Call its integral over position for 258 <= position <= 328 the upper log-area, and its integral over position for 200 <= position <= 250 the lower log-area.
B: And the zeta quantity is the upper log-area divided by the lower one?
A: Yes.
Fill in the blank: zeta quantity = 1.4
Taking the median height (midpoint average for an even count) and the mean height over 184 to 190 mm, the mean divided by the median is 1.00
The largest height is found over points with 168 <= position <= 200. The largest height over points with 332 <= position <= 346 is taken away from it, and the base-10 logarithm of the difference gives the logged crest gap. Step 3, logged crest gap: 1.4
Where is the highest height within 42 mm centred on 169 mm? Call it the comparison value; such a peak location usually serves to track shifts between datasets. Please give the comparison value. 155.0 mm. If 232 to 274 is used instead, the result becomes 263.0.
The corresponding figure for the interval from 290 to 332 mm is 291.0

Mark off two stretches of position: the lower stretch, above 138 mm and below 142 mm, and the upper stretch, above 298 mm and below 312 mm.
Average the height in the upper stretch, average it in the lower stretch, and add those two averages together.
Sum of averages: 324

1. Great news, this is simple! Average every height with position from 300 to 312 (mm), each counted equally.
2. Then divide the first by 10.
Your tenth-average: 16.4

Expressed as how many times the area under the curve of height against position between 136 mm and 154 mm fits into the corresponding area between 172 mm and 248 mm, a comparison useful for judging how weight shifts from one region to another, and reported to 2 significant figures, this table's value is 4.3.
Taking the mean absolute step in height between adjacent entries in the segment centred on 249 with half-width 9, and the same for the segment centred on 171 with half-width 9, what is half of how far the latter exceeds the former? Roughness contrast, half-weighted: -1.0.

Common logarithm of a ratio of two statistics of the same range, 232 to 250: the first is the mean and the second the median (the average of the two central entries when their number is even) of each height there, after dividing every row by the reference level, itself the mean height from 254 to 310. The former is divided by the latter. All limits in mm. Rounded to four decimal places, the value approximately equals -0.0020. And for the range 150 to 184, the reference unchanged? -0.0011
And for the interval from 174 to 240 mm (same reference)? 0.0022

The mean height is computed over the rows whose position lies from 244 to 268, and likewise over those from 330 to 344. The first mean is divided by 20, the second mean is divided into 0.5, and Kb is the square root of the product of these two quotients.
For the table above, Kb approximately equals 0.177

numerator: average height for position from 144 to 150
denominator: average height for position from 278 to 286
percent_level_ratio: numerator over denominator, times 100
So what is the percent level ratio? 102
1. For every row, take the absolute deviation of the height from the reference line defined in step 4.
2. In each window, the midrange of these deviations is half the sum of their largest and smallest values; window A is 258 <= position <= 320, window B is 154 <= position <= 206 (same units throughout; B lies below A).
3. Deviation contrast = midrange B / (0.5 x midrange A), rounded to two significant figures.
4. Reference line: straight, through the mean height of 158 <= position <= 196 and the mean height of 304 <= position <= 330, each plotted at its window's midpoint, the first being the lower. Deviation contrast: 1.1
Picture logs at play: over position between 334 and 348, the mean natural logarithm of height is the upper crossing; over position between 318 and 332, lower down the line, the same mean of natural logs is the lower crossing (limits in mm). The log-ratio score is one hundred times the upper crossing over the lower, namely 102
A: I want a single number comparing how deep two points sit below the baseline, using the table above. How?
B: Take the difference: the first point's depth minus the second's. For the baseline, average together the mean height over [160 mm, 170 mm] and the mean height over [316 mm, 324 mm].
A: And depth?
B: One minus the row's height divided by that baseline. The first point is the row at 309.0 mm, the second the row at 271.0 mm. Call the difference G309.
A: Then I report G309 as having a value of 0.03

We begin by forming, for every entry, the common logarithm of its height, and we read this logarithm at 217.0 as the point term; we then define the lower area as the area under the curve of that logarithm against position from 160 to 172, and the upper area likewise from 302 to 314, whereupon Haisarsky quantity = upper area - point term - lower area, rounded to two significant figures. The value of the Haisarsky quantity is -2.5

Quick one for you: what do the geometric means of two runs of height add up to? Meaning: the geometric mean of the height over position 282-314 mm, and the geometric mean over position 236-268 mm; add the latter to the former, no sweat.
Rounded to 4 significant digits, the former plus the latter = 330.6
